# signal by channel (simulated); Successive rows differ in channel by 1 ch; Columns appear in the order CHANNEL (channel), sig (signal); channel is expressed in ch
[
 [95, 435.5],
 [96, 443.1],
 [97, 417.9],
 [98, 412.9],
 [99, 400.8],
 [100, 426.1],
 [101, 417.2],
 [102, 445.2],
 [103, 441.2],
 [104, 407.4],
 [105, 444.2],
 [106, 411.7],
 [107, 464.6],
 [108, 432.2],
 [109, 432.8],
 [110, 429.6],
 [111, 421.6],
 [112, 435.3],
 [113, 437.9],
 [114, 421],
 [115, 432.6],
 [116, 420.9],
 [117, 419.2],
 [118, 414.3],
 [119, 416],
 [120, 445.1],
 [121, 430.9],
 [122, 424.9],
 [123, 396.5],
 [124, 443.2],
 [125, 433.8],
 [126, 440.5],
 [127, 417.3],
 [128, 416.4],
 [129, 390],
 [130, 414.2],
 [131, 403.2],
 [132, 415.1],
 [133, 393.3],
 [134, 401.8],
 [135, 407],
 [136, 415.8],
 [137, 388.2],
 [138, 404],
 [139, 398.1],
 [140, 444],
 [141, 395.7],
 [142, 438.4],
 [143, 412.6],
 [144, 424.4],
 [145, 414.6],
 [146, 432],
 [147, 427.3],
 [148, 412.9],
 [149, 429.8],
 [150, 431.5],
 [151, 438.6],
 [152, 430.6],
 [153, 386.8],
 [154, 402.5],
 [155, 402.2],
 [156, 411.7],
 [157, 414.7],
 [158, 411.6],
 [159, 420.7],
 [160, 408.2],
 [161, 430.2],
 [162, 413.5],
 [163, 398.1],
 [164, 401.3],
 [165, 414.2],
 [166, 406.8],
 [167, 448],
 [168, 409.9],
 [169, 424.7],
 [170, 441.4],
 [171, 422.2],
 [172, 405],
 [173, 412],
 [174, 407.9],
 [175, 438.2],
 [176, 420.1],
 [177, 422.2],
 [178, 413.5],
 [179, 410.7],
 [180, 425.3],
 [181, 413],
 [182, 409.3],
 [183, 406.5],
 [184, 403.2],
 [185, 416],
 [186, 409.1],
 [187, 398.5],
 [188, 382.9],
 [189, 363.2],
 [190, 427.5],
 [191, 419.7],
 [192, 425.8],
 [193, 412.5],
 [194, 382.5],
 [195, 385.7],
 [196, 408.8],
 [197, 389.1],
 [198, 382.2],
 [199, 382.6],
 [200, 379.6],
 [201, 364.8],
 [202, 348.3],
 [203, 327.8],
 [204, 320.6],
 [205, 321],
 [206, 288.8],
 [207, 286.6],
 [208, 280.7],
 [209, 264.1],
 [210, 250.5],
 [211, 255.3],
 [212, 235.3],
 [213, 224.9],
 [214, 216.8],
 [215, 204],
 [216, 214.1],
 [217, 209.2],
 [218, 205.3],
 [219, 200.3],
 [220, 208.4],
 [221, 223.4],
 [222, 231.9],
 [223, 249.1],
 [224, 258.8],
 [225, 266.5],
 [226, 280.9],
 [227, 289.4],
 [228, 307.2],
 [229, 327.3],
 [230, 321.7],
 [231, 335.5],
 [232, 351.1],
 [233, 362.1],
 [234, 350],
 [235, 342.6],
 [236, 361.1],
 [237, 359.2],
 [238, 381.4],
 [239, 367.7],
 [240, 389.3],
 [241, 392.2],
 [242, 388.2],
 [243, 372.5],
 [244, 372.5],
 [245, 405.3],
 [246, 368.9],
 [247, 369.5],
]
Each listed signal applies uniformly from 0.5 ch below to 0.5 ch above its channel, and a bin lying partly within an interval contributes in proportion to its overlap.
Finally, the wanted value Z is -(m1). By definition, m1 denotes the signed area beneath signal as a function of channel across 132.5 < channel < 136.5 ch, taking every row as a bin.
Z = -1618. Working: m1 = 1618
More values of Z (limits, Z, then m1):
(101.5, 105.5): -1738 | 1738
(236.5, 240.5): -1498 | 1498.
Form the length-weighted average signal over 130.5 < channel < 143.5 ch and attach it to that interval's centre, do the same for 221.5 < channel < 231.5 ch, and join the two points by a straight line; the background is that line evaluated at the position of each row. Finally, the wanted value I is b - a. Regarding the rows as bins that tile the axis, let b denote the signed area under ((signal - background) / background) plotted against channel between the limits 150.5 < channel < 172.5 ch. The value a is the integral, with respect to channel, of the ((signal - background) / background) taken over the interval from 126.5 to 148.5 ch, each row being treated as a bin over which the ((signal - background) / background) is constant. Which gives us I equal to 2.1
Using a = 0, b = 2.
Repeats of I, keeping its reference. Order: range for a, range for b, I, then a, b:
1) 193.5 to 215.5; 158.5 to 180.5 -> 3.6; 0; 3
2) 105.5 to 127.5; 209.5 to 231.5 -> -2.8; 0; -3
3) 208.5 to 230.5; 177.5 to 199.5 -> 7.7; -4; 4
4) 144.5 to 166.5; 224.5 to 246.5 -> 4.3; 2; 6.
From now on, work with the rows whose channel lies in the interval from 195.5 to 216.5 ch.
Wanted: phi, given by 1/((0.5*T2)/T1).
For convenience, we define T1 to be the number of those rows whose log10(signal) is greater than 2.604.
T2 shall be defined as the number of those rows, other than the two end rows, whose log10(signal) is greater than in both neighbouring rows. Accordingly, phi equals 1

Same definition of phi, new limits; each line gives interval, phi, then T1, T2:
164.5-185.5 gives 7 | 21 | 6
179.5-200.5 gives 5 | 12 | 5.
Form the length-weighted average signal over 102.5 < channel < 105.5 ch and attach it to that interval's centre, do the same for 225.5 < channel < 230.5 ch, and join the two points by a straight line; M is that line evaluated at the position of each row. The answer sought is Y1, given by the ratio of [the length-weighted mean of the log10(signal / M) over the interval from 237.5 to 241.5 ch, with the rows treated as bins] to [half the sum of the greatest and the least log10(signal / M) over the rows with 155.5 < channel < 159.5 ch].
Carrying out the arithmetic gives 2.7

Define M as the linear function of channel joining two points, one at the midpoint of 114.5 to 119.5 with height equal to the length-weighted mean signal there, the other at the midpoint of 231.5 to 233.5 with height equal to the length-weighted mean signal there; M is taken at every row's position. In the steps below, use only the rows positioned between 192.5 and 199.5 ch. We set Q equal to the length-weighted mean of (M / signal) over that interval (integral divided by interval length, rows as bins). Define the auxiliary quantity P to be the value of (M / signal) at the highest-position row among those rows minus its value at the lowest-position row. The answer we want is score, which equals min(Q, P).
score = 0.06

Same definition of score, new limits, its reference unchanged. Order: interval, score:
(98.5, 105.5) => -0.11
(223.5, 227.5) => -0.15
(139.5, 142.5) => 0.01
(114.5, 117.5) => 0.03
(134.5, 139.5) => 0.02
